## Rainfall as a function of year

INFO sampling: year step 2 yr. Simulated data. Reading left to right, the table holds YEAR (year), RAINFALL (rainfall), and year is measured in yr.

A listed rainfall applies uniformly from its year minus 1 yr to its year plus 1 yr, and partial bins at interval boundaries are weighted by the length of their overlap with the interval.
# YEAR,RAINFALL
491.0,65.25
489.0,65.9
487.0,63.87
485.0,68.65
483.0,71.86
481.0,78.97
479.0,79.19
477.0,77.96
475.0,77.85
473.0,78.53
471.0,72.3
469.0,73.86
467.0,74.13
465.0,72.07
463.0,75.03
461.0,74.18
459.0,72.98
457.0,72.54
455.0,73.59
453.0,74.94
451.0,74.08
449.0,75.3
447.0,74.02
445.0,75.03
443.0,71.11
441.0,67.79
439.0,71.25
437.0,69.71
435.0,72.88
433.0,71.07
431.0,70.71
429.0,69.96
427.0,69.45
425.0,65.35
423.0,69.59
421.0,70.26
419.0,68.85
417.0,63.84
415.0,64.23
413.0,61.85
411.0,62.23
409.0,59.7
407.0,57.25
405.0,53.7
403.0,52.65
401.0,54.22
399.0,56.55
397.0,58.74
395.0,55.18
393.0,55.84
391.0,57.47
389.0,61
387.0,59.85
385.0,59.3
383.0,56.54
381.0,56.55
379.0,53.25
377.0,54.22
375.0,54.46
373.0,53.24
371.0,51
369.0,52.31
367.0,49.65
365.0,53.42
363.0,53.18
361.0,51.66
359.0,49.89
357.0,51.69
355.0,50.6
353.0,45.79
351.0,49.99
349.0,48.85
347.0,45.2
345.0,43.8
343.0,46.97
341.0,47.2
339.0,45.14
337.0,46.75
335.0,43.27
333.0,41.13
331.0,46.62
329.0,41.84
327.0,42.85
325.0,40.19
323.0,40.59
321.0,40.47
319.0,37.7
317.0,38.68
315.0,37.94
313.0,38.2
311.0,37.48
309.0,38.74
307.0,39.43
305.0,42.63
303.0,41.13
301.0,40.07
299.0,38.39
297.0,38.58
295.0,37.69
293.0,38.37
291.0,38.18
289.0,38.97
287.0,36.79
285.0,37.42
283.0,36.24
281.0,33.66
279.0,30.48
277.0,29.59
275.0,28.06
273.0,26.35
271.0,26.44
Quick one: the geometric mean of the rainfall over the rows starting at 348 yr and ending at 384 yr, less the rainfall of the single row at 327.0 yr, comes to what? 9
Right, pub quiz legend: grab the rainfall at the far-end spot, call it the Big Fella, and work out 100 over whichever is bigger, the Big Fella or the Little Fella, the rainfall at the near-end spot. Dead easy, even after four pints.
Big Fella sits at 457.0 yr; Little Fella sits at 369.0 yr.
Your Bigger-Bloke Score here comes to 1.38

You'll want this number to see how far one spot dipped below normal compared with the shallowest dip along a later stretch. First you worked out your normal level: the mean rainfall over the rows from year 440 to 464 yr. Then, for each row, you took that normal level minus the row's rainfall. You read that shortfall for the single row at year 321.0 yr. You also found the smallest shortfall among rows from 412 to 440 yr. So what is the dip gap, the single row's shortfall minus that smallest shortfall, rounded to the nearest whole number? 32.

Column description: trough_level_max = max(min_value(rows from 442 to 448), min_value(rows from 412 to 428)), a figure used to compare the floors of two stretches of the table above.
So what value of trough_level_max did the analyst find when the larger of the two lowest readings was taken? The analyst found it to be 71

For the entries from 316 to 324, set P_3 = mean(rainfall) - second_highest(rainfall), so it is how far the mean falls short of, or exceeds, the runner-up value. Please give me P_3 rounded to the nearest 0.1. -1.1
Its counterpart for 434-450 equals -2.9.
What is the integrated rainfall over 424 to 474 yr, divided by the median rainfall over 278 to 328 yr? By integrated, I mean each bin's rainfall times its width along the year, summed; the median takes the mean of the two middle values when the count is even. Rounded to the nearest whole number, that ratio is 94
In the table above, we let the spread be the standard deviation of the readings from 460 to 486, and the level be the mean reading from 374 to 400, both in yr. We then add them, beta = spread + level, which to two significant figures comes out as 60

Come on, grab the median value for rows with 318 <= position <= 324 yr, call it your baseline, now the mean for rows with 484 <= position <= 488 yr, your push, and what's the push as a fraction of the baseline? 1.6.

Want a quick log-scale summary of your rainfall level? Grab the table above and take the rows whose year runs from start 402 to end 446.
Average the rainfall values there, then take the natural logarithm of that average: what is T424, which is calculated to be 4.2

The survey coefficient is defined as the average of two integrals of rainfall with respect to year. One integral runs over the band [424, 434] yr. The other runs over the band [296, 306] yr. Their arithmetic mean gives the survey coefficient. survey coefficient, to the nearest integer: 547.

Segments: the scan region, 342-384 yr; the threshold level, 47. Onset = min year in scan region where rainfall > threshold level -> 349.0 yr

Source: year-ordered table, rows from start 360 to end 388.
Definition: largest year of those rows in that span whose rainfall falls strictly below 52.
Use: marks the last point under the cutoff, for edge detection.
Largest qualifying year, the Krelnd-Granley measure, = 371.0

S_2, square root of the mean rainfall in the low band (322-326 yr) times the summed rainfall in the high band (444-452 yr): 110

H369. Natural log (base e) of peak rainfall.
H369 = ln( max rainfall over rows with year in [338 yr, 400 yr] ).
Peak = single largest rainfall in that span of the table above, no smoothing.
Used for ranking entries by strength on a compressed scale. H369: 4.11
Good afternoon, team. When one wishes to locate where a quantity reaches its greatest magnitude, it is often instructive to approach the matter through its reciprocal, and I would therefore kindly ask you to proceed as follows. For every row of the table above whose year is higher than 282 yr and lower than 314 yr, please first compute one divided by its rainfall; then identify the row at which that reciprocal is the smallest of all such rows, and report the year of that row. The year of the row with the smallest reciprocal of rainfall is 305.0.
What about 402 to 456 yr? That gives 449.0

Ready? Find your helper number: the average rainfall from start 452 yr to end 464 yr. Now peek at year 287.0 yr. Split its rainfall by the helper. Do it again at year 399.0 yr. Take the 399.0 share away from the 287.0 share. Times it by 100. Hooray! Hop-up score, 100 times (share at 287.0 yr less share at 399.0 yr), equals -27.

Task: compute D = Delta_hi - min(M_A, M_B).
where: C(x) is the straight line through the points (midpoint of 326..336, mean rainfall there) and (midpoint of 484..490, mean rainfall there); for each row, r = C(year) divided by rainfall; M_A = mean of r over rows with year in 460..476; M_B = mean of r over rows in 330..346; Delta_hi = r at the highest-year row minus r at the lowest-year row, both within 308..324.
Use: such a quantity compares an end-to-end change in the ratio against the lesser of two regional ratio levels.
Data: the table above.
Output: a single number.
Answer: -0.84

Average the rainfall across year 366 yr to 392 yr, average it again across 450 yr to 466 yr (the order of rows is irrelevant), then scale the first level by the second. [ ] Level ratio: 0.751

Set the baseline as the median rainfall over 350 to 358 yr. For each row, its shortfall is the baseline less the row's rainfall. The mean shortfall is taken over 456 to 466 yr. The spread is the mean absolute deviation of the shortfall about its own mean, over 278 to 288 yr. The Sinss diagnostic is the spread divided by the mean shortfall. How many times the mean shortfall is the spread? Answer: -0.10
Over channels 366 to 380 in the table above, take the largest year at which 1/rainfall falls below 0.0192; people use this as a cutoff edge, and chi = 379.0 yr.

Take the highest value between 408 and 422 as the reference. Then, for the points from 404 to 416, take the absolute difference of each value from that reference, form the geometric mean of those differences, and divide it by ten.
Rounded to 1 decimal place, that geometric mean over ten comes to 1.0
